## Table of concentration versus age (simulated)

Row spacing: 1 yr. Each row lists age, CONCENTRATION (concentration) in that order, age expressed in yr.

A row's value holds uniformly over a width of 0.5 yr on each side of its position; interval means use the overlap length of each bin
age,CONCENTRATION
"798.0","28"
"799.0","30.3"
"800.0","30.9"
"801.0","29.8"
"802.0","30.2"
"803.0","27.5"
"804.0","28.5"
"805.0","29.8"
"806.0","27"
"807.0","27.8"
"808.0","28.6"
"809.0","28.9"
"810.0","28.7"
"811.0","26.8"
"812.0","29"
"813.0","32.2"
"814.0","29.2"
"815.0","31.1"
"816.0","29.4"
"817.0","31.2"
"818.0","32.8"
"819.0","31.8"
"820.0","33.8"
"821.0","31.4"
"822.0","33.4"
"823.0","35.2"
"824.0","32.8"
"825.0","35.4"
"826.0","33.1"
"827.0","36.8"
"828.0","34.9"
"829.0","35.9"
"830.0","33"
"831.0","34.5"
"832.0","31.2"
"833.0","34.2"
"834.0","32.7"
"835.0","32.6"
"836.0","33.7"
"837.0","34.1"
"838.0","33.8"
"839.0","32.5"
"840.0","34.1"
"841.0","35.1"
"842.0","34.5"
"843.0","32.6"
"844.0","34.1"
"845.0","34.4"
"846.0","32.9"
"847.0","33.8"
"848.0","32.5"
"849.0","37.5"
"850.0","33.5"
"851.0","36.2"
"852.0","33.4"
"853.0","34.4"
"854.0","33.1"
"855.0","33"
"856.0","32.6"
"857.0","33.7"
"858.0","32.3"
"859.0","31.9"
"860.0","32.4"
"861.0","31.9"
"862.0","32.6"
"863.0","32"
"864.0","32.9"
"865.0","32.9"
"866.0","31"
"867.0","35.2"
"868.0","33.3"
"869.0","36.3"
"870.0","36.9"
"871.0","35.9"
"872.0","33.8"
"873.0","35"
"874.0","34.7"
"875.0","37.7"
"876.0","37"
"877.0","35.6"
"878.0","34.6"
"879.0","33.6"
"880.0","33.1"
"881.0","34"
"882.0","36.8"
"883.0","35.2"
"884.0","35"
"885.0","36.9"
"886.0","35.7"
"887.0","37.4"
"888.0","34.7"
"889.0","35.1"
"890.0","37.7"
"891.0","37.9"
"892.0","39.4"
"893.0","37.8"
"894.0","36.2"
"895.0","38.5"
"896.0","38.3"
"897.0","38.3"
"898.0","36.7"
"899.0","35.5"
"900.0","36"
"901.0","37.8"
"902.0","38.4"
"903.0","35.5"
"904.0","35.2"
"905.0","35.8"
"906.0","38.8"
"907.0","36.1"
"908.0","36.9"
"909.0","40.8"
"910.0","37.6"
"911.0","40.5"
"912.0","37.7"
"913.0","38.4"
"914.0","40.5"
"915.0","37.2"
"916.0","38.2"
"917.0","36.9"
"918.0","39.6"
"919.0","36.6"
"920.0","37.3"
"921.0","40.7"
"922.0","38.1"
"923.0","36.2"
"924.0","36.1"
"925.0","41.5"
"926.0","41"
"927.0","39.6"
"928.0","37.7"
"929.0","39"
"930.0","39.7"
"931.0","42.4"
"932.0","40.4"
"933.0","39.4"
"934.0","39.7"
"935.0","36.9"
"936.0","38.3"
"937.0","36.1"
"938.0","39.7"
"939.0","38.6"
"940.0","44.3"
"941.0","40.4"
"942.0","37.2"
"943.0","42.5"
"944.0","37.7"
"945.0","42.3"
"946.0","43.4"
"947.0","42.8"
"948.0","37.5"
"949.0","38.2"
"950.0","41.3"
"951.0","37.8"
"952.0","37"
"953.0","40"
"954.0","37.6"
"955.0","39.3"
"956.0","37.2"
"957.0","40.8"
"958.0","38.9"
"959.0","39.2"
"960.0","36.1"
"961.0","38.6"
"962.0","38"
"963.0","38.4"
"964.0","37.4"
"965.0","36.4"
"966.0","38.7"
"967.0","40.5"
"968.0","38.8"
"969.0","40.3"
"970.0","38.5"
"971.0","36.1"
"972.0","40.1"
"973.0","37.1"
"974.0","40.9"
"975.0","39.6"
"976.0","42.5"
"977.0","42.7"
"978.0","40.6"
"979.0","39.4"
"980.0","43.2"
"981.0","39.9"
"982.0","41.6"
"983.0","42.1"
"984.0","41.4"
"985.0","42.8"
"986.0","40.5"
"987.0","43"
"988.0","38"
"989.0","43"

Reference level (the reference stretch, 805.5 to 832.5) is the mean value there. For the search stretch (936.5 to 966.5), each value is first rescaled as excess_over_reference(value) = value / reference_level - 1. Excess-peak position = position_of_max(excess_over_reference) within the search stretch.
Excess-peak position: 940.0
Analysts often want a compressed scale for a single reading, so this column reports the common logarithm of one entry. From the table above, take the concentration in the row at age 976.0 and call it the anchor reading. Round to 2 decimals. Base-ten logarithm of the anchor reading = 1.63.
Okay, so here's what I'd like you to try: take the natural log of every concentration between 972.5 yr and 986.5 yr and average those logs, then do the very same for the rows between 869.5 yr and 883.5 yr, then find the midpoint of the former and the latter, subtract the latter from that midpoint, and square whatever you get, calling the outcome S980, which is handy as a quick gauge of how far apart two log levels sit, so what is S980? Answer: 0.0057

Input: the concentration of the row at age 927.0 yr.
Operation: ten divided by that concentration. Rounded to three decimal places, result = 0.253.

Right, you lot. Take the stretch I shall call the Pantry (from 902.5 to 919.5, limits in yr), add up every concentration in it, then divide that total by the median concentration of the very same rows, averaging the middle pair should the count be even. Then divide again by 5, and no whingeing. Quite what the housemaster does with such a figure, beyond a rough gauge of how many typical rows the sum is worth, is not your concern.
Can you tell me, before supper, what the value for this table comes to 3.42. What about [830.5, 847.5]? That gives 3.38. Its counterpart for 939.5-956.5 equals 3.44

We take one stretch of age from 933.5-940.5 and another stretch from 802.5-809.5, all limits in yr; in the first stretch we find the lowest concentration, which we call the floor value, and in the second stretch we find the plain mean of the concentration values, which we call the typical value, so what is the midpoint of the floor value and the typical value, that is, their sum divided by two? 32.2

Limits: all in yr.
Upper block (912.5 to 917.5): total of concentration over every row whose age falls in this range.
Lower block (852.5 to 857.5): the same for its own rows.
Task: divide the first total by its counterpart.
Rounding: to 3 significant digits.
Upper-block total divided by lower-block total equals 1.15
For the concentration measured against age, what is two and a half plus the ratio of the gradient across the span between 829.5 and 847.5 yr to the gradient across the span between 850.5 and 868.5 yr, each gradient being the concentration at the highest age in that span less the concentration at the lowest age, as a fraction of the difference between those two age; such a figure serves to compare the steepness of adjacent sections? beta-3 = 2.2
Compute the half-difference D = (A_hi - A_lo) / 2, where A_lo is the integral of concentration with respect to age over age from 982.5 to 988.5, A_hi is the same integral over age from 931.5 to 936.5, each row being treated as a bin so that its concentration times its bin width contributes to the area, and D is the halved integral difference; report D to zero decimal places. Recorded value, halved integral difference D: -27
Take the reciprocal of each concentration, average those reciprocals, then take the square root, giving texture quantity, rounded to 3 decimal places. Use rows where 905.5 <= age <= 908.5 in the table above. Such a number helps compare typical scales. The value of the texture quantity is 0.164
